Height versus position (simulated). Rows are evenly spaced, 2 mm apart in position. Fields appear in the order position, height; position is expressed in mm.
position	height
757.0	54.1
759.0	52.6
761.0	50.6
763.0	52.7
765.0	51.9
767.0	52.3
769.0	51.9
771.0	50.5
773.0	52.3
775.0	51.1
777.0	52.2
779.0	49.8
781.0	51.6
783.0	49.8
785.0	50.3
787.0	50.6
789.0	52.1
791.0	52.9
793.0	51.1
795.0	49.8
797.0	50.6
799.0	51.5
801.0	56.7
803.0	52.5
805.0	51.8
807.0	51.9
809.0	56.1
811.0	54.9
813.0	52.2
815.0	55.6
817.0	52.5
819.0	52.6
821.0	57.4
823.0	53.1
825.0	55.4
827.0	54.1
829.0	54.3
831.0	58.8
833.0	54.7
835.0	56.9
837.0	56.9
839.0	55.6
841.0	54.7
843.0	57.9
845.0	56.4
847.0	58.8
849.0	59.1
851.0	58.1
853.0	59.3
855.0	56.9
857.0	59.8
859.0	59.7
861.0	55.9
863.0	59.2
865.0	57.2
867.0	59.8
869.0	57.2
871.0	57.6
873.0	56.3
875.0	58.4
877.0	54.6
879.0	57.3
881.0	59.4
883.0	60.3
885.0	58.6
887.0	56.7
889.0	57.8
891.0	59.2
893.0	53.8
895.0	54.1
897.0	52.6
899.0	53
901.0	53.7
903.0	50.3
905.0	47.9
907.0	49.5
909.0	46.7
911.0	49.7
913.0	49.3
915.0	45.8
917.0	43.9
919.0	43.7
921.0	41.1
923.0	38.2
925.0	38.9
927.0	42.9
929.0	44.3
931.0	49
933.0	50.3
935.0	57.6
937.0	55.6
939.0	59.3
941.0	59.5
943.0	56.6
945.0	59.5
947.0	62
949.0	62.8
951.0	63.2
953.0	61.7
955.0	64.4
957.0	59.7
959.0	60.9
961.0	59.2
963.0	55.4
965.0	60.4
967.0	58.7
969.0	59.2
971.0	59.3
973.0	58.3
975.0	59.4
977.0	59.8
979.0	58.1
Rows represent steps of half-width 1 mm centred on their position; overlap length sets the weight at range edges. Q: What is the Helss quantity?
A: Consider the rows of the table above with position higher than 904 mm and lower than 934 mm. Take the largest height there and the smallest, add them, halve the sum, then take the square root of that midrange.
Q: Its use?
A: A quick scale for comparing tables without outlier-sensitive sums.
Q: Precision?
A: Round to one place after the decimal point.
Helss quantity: 6.7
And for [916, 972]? 7.2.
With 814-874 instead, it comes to 7.5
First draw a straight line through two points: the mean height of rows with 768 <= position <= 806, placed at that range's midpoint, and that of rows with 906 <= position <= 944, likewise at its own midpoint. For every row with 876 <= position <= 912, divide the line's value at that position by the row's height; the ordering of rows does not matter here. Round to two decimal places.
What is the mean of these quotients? 0.91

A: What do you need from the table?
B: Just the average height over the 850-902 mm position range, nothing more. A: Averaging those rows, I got 57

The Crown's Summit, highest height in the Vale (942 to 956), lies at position 955.0 mm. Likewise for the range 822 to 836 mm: 831.0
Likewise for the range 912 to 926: 913.0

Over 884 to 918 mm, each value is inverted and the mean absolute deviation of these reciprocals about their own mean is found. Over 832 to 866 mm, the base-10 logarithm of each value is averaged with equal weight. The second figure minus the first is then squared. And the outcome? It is 3.09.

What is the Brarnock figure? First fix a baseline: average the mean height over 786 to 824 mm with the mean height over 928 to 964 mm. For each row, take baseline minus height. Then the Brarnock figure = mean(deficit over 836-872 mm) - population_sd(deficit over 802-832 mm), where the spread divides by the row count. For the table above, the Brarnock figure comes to -4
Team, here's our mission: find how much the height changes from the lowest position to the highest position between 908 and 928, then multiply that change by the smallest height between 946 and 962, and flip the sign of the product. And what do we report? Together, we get 225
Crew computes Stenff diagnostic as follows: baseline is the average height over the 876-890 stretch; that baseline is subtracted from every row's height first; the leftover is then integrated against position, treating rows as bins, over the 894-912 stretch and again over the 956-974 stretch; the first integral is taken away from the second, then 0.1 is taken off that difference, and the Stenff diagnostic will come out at 147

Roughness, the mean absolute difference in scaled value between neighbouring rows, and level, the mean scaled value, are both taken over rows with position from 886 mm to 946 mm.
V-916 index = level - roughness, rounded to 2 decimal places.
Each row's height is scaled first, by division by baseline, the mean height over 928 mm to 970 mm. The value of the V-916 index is 0.83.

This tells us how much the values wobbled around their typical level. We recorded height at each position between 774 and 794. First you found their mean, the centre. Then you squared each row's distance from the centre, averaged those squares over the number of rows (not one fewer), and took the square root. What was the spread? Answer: 1.0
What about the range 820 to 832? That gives 2.0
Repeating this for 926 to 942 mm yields 6.2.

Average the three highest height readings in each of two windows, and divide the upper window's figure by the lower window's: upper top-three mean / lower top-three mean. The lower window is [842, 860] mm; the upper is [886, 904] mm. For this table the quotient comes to 0.97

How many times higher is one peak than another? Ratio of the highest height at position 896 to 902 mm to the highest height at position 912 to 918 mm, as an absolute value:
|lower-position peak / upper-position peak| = 1.09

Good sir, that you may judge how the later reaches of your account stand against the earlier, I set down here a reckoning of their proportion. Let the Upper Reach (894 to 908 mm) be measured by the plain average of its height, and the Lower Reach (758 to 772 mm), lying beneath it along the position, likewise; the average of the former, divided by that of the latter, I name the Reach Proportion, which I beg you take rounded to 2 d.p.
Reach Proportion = 1.00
